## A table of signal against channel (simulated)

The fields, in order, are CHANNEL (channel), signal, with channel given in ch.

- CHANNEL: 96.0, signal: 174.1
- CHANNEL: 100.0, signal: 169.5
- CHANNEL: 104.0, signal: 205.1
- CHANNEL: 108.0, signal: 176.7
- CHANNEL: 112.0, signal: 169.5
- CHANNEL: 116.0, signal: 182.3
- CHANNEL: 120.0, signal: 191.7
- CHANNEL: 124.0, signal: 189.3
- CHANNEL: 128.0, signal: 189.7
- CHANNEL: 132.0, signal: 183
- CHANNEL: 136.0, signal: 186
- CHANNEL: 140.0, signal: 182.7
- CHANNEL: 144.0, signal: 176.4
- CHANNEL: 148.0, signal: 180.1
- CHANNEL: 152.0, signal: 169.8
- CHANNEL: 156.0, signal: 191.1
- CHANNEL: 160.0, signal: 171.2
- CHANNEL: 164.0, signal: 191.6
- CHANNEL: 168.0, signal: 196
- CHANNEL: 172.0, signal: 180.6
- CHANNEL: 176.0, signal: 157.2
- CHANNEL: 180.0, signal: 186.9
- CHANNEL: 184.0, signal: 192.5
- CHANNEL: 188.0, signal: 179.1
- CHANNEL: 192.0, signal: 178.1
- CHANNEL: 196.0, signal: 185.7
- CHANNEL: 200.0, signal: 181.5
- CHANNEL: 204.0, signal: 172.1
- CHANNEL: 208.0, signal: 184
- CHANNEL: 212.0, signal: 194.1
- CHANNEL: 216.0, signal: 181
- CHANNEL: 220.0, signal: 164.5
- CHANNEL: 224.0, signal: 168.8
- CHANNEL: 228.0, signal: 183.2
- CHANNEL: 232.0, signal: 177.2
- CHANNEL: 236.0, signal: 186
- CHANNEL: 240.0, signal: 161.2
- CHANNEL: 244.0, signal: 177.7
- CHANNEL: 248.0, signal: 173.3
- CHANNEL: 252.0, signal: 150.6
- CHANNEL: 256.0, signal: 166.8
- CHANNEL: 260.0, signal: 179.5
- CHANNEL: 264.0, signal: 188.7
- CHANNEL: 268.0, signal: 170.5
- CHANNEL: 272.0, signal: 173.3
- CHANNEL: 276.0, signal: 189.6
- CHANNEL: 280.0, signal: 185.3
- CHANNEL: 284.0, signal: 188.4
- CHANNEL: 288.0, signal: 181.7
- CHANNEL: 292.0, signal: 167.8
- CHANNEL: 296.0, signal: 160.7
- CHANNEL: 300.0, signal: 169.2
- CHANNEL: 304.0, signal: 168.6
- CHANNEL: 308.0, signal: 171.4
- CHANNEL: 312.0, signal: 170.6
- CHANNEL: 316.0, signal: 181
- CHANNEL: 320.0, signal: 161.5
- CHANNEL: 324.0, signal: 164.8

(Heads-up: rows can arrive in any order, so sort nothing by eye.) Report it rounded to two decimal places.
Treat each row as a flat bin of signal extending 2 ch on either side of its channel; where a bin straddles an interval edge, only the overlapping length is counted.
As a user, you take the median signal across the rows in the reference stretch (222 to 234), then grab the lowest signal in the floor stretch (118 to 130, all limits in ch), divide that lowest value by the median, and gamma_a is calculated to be 1.07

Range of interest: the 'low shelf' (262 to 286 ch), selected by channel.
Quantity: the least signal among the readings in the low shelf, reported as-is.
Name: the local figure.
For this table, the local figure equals 170.5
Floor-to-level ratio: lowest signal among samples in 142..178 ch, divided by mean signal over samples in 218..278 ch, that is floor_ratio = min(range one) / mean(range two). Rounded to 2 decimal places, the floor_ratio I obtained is 0.90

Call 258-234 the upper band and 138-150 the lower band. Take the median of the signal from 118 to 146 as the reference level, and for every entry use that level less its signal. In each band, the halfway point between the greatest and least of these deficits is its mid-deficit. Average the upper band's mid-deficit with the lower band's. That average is 12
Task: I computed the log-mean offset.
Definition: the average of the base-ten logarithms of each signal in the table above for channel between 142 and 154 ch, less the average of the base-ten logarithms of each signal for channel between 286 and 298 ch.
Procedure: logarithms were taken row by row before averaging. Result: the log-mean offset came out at 0.014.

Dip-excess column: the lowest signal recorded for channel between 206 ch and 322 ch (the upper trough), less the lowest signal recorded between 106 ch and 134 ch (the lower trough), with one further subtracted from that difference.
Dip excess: -19.9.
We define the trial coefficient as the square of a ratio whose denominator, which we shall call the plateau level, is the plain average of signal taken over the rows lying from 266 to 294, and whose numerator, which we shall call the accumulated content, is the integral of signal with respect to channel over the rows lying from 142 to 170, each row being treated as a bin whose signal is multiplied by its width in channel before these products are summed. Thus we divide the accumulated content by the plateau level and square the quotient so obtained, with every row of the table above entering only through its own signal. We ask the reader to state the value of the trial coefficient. 809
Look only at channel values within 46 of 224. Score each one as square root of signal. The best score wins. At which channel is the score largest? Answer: 212.0 ch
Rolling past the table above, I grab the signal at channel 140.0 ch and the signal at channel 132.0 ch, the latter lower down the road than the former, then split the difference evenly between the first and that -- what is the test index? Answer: 183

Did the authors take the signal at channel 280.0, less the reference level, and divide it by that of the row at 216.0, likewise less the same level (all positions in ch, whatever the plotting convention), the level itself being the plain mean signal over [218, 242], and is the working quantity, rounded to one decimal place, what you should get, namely 1.6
